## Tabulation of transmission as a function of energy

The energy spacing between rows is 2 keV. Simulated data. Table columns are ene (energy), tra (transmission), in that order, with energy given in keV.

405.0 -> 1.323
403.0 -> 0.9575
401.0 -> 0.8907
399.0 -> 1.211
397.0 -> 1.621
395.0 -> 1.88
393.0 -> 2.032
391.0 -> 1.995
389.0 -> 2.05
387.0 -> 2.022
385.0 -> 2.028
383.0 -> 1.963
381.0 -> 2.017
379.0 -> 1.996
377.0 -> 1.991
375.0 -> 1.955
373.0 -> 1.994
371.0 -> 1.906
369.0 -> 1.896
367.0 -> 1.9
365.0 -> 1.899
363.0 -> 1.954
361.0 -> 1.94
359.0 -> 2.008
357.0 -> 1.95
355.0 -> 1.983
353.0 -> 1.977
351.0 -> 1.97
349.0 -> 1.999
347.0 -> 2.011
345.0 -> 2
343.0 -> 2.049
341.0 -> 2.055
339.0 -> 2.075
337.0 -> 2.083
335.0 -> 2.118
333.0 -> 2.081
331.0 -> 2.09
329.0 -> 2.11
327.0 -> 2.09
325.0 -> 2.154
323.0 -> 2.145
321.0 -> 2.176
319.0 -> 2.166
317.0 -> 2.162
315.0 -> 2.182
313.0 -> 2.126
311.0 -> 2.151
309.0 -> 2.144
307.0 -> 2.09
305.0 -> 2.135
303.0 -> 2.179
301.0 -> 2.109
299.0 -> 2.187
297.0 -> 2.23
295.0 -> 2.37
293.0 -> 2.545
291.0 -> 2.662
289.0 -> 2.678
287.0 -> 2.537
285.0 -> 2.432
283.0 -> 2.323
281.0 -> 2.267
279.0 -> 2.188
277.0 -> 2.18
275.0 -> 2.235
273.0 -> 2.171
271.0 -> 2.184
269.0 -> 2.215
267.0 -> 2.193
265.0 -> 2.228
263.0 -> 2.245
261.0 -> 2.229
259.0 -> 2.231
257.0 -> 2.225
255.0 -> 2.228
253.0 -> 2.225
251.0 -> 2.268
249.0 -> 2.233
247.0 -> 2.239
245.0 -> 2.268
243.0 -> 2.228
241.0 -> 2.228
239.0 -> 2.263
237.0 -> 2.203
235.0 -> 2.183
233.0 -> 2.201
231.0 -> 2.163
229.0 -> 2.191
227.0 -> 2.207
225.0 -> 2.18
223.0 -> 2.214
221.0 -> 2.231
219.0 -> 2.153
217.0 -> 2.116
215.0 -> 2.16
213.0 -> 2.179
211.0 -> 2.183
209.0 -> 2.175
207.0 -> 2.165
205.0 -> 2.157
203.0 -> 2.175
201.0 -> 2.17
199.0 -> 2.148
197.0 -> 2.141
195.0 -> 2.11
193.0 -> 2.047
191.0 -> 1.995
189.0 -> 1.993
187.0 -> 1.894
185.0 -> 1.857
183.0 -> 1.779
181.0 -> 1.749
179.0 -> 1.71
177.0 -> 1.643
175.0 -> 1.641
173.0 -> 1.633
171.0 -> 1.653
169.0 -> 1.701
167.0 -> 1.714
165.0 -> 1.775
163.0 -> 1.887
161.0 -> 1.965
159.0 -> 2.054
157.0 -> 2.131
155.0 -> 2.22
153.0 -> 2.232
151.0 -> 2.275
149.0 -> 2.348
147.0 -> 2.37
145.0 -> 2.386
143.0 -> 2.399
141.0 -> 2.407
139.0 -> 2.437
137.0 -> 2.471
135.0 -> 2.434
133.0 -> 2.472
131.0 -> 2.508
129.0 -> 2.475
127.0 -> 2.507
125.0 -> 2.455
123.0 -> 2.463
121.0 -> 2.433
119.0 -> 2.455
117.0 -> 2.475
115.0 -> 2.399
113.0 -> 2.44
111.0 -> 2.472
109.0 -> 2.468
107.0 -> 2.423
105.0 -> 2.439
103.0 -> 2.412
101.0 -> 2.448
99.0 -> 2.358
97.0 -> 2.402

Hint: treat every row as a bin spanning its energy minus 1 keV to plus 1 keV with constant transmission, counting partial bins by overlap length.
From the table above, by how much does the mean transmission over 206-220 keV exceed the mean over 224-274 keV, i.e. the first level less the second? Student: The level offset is -0.1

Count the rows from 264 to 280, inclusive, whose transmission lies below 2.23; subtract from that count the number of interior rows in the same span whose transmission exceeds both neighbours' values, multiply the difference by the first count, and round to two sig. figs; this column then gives 35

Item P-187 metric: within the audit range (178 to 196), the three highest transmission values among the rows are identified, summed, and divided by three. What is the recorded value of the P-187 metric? 2.05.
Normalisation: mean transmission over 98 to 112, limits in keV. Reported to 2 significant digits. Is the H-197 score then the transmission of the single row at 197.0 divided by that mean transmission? 0.88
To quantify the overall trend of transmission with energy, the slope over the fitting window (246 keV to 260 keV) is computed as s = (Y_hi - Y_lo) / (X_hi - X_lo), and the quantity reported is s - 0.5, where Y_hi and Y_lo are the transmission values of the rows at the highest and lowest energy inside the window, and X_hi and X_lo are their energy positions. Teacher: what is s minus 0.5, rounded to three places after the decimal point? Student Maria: -0.501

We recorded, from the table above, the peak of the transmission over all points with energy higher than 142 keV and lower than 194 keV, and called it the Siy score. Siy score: 2.399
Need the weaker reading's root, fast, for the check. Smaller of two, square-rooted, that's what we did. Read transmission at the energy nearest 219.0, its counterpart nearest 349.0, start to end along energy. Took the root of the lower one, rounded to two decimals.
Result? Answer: 1.41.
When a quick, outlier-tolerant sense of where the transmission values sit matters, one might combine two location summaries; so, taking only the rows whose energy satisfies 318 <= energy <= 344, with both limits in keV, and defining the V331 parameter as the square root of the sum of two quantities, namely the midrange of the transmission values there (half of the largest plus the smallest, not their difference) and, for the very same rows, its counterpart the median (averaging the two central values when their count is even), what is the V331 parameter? 2.05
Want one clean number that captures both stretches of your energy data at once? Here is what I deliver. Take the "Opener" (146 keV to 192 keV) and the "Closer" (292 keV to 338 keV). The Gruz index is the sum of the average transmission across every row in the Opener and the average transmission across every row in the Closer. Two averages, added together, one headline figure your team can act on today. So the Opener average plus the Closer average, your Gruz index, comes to 4.09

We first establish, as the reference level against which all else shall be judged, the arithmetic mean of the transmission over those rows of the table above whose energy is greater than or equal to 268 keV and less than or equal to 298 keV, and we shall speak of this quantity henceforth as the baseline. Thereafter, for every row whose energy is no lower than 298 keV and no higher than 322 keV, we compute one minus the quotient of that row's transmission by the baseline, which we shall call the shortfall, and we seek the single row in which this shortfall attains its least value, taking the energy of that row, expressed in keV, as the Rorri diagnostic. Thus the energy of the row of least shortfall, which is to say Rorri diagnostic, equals 299.0 keV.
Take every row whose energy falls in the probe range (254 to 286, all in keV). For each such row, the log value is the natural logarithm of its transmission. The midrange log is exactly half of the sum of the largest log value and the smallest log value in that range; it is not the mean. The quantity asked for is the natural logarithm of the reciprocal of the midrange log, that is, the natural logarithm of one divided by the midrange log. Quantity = 0.18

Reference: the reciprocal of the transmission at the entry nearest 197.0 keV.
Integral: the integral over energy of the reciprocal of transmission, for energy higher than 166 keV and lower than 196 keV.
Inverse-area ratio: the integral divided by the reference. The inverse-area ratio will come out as 35.8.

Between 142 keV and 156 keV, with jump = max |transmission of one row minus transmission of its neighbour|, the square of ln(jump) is 6.9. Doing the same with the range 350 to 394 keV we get 5.9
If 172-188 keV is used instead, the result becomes 6.5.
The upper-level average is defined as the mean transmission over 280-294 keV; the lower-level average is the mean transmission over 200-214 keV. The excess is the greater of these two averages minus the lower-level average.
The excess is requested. 0.32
